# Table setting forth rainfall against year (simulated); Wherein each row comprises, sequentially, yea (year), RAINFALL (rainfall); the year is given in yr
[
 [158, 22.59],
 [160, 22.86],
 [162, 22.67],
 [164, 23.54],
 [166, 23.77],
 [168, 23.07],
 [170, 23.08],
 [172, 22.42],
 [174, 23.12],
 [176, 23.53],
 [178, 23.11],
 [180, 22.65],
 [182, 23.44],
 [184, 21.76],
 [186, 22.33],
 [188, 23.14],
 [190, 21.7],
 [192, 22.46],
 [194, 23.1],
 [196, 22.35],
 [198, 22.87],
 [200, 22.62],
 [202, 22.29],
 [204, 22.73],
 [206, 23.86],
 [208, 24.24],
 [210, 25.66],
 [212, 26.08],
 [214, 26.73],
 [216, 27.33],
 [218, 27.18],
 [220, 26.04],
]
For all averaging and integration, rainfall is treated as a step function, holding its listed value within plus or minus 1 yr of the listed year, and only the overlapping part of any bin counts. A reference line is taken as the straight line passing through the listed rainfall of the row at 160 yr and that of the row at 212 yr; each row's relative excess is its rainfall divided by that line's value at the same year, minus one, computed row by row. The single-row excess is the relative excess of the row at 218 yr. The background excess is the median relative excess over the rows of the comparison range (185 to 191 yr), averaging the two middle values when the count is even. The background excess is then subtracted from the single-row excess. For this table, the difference 0.115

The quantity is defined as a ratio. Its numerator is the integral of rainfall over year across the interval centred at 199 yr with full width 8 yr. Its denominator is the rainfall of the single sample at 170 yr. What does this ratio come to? 7.8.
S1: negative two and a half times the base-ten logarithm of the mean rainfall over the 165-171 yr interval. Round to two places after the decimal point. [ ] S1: -3.42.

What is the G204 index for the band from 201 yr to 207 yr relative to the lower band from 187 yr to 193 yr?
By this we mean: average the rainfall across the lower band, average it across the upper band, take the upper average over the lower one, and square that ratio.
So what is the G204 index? 1.05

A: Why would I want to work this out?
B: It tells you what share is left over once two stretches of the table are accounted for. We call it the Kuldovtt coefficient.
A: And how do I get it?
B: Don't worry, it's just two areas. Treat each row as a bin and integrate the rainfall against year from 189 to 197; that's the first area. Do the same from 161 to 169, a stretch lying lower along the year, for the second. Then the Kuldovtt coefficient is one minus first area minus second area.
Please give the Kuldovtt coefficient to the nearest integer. -364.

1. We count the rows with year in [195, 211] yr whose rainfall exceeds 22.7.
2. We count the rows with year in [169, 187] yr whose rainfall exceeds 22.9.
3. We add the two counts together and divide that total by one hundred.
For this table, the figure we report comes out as 0.100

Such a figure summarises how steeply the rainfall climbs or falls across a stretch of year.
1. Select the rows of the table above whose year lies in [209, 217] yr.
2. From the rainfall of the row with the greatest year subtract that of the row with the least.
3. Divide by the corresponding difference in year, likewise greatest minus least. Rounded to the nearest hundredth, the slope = 0.28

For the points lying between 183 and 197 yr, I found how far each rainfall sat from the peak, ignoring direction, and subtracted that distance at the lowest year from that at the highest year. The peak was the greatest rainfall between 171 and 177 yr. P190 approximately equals -0.6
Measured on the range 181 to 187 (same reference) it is 1.1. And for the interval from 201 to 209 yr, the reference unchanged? -0.5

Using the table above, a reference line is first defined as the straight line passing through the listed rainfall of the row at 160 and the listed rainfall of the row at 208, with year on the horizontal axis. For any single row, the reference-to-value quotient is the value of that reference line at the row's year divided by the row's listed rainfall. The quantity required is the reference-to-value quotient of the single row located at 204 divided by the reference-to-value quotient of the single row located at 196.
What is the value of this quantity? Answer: 0.99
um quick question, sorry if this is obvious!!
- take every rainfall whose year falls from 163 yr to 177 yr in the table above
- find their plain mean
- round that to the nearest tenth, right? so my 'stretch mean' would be 23.2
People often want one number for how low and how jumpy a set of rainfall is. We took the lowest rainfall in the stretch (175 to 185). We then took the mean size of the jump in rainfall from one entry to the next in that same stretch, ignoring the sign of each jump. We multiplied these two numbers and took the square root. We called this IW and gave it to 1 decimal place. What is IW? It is 4.3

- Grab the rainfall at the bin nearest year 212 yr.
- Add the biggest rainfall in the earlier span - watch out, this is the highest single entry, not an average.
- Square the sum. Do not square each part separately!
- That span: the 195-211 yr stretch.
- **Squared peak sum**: 2677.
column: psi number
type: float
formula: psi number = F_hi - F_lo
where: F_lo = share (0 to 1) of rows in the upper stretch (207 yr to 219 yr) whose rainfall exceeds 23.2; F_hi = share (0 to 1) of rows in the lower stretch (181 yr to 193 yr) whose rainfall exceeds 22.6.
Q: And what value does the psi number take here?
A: -0.7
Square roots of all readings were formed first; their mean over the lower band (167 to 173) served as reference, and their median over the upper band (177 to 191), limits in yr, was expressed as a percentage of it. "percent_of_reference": 100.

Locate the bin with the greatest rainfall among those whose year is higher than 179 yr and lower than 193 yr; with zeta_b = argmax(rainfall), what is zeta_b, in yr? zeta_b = 182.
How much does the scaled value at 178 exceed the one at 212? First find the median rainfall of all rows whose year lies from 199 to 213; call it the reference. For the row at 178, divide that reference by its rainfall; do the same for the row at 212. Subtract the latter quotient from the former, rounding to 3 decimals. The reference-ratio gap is 0.118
